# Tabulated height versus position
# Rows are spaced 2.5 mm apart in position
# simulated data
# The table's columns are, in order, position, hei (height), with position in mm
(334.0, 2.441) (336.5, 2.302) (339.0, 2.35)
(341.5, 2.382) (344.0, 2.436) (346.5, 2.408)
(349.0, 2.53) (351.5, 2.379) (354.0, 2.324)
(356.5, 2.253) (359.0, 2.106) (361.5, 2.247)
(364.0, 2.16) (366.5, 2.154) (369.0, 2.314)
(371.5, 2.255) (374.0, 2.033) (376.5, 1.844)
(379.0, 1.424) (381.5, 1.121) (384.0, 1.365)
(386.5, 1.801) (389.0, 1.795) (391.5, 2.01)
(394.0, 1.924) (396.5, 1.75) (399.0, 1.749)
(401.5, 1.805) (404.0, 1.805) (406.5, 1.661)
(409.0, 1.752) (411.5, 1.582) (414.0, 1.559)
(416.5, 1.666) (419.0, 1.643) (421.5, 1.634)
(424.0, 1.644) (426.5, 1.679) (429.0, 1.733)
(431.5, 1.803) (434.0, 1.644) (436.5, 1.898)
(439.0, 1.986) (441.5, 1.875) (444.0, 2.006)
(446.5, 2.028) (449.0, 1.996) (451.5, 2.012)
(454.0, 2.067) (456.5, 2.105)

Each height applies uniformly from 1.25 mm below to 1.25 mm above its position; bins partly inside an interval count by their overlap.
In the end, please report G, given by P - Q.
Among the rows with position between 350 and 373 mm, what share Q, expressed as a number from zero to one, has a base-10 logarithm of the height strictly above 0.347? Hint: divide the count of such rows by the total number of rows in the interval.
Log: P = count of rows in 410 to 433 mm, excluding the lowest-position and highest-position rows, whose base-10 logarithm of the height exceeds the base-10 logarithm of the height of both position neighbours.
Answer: 0.3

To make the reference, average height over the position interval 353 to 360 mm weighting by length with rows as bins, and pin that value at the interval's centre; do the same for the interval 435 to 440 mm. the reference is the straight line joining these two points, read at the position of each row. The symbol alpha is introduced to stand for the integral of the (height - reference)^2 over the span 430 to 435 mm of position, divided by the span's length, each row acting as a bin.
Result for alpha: 0.05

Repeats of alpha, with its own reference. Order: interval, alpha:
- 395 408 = 0.09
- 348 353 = 0.04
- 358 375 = 0.01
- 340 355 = 0.03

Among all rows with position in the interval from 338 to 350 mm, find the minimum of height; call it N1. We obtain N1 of 2.35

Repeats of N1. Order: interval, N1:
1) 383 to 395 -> 1.365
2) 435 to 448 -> 1.875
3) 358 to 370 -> 2.106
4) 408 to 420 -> 1.559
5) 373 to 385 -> 1.121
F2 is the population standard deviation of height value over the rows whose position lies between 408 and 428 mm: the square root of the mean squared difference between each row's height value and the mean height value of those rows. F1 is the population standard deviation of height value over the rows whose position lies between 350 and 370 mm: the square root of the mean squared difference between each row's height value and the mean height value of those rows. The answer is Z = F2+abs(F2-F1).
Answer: 0.09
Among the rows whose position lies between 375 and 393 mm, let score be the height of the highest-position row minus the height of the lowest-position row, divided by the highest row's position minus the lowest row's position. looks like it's 0.0111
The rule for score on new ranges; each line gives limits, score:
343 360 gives -0.0220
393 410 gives -0.0115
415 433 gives 0.0091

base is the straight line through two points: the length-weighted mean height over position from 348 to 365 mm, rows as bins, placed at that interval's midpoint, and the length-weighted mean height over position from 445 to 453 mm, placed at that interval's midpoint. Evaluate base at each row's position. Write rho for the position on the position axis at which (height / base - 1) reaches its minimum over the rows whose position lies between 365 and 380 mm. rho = 379.0 mm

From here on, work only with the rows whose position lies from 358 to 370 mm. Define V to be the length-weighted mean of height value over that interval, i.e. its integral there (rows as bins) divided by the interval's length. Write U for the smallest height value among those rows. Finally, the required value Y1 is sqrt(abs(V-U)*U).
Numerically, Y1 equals 0.43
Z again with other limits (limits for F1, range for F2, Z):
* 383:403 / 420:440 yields 0.18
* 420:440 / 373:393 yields 0.50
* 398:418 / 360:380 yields 0.46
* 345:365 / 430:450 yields 0.13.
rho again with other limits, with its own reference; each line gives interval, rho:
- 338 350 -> 339.0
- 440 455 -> 441.5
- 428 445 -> 434.0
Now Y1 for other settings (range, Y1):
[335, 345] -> 0.39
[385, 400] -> 0.38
